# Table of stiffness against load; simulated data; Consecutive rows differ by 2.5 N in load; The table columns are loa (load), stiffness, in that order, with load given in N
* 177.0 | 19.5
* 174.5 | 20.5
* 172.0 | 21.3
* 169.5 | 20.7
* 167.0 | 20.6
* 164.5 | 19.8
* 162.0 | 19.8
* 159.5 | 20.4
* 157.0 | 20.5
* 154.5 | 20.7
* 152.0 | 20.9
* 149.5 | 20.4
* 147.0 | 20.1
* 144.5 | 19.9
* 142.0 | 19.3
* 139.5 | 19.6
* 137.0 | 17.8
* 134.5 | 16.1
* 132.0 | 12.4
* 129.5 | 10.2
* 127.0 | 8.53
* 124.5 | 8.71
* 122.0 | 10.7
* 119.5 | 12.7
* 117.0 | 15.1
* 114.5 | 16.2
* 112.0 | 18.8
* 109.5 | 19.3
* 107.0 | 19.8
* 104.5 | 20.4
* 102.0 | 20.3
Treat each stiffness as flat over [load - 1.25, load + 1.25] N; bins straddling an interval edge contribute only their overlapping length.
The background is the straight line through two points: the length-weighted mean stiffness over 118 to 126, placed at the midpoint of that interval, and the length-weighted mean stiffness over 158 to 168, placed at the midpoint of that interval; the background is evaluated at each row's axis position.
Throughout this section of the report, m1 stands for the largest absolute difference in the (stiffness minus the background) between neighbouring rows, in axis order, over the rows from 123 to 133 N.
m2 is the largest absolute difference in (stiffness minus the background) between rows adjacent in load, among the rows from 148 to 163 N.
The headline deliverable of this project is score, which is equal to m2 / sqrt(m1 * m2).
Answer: 0.85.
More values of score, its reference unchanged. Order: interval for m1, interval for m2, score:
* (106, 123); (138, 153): 0.52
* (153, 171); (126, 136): 1.63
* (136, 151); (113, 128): 1.56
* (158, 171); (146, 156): 0.81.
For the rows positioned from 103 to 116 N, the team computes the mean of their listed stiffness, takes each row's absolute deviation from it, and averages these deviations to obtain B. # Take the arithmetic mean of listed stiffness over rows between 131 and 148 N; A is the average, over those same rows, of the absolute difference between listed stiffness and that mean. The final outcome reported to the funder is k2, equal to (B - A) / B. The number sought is -0.88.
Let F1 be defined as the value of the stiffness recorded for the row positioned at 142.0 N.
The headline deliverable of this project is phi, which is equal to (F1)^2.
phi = 372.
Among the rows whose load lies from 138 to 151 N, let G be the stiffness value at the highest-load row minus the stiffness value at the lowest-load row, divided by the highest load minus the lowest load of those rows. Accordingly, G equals 0.08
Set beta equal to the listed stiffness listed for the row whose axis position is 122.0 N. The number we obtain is 10.7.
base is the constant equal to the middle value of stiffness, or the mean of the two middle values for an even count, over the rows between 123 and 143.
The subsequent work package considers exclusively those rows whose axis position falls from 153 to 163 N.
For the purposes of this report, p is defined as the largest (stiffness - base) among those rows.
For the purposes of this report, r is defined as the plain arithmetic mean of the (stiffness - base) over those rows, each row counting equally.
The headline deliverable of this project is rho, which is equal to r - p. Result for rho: -0.35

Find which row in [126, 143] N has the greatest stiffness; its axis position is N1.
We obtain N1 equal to 139.5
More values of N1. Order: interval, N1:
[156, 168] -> 167.0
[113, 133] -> 114.5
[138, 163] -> 152.0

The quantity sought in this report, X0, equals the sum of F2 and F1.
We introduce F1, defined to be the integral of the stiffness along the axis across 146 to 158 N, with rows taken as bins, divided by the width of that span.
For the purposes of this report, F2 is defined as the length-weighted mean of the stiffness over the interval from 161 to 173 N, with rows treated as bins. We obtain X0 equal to 41.0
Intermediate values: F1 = 21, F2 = 20.4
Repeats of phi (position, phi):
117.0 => 228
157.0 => 420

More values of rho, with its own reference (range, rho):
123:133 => -2.44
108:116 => -1.20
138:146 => -0.30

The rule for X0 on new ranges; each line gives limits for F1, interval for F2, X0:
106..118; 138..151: 37.7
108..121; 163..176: 36.9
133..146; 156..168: 38.7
